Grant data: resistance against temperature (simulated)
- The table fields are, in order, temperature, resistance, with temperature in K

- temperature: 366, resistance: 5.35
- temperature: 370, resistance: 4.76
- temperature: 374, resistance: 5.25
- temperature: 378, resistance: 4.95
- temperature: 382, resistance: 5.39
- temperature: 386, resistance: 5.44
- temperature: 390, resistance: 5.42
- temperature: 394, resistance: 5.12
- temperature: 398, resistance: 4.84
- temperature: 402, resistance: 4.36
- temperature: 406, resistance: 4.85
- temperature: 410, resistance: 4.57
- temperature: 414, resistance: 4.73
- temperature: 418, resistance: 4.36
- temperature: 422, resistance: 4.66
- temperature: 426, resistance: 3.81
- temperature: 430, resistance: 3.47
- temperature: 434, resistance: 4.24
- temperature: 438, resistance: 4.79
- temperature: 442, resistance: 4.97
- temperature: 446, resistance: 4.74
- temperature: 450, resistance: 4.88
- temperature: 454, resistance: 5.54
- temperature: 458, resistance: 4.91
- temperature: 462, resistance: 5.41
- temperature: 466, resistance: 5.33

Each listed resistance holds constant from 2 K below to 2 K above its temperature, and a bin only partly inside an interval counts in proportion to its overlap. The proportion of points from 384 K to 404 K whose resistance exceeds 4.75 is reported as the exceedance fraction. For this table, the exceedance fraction 0.80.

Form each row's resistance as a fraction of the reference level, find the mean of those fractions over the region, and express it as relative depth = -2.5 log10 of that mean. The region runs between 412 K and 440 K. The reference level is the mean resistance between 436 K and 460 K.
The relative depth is 0.16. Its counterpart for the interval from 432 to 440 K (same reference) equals 0.10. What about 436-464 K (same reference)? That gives -0.01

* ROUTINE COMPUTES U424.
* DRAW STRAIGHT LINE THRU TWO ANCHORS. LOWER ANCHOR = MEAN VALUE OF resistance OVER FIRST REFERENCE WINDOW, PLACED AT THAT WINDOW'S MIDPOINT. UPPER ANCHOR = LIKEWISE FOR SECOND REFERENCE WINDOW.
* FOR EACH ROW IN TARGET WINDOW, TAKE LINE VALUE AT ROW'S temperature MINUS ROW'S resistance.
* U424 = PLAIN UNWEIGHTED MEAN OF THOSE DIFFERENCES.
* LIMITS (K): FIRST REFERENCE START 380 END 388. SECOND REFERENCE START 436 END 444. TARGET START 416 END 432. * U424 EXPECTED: 0.96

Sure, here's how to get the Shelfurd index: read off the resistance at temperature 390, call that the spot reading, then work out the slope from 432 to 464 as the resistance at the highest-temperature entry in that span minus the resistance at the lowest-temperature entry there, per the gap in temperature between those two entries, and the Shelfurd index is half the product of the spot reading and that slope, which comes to 0.11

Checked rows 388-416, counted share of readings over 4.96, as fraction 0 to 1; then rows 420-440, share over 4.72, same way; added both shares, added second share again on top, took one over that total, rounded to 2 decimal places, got 1.46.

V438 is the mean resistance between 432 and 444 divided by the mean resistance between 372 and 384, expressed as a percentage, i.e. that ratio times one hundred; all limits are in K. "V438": 90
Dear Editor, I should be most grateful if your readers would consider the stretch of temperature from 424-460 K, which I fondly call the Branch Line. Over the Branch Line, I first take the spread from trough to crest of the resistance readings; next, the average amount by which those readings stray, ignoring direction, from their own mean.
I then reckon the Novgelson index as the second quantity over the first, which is 0.24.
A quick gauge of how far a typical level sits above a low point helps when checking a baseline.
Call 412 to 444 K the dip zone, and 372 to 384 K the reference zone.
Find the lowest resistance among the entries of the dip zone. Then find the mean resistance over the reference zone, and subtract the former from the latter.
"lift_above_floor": 1.7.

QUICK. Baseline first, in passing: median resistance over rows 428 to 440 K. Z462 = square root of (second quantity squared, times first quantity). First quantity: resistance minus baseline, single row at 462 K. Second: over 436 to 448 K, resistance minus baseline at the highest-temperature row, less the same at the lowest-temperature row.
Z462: 0.1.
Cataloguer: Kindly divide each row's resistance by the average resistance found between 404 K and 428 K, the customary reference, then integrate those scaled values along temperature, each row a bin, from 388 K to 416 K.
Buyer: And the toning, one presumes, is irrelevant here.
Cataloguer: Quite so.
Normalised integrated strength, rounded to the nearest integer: 30 K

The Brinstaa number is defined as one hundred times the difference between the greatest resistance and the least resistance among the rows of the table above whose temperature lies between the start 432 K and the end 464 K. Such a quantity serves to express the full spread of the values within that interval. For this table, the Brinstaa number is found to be 130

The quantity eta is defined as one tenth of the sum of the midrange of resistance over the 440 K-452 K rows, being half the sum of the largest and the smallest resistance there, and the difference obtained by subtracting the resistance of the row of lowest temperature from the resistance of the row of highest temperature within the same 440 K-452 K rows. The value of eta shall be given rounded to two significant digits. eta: 0.48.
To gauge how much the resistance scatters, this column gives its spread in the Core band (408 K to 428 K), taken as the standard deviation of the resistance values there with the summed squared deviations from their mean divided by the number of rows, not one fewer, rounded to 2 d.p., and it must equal 0.33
